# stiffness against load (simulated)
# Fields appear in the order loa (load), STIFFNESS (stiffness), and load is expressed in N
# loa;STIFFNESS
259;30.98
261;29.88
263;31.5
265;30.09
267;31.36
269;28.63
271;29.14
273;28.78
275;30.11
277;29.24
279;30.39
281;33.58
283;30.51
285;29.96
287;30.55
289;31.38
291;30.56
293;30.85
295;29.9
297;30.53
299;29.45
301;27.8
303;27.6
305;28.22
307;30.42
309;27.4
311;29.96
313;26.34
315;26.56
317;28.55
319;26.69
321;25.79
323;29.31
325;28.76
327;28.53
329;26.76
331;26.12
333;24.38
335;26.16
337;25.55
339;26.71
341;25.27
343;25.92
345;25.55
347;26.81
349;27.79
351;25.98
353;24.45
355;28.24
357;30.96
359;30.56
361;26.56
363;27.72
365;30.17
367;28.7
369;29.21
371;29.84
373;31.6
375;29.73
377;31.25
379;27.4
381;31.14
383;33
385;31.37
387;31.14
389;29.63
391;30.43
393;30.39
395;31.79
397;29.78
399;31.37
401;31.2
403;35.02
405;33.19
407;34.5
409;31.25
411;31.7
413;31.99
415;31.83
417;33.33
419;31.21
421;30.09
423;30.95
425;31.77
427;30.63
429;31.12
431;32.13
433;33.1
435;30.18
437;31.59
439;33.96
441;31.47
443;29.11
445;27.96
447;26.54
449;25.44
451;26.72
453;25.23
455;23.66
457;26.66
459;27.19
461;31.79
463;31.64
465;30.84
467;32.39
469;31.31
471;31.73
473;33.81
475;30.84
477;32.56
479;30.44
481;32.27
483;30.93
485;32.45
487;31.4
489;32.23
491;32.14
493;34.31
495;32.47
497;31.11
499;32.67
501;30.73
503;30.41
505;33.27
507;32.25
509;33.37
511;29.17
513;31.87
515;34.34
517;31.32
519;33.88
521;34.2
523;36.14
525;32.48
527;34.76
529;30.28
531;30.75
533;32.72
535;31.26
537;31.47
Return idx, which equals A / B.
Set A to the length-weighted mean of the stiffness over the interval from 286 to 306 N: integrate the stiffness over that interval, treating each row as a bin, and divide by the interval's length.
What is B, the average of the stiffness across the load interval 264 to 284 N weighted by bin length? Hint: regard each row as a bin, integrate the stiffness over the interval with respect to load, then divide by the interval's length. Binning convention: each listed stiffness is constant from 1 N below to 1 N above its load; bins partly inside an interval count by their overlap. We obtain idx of 0.98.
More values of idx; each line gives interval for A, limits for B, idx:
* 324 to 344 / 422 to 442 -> 0.83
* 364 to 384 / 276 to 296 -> 0.98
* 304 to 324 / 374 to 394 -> 0.91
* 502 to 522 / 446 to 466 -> 1.18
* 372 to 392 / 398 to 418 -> 0.94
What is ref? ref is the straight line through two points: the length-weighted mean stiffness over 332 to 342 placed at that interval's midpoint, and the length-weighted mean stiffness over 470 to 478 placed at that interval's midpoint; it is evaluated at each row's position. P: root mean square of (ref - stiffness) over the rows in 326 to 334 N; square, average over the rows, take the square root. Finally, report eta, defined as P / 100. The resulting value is 0.020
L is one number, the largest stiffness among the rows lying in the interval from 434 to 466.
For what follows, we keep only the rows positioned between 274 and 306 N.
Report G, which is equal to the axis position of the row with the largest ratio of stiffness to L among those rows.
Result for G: 281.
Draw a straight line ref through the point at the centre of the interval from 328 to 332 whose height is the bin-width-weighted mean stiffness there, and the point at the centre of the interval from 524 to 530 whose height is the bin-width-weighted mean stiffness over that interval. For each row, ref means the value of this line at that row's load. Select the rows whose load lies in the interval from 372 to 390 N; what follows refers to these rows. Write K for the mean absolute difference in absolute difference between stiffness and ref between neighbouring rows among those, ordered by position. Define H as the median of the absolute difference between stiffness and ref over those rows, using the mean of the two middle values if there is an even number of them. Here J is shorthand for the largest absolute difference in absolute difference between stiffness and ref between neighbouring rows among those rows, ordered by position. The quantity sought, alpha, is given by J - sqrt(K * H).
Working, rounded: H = 3.1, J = 2.8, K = 1.8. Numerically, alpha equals 0.5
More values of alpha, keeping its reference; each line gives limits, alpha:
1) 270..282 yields 0.5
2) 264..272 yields 0.0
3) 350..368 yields 1.3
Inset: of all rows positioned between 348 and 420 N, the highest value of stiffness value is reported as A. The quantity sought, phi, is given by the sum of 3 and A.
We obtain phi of 38.0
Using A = 35.02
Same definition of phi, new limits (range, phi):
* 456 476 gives 36.8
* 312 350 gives 32.3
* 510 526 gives 39.1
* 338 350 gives 30.8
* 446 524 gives 39.1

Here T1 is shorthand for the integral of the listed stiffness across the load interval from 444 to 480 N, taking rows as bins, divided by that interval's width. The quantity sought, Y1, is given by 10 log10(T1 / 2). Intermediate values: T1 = 29.3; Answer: 11.7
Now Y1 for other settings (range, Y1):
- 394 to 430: 12.0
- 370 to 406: 11.9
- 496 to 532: 12.1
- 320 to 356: 11.2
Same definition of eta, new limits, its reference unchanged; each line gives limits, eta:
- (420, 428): 0.012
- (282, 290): 0.075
